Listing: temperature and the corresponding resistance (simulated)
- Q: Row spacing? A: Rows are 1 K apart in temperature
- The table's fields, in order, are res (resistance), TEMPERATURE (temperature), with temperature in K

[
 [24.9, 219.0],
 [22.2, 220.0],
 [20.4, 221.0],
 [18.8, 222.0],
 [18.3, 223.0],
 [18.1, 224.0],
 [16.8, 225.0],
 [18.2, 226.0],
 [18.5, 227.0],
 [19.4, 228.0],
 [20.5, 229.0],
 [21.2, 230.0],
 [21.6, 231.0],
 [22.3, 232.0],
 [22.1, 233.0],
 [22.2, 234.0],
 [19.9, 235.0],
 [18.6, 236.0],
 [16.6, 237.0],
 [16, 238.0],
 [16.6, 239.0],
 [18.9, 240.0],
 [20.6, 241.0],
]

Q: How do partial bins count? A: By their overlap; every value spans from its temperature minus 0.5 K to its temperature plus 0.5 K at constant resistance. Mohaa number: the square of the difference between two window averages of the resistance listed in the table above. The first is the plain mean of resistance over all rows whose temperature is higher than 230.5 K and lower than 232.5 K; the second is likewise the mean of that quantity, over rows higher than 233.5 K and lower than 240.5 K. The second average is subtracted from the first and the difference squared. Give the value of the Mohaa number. 13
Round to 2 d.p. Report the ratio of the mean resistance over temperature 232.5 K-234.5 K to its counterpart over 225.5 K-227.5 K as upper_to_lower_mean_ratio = 1.21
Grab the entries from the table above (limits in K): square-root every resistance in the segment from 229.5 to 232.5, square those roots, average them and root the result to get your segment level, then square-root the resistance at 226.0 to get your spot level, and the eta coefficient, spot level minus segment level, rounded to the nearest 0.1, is -0.4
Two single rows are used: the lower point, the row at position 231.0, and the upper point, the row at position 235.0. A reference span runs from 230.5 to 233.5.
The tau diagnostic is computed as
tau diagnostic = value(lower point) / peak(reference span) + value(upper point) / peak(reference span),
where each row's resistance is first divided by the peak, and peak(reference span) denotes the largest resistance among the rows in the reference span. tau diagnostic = 1.86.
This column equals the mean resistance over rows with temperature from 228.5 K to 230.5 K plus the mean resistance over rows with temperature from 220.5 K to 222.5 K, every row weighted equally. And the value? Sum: 40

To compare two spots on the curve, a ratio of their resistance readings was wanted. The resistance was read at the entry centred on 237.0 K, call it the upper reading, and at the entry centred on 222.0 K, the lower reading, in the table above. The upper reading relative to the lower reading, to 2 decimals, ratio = 0.88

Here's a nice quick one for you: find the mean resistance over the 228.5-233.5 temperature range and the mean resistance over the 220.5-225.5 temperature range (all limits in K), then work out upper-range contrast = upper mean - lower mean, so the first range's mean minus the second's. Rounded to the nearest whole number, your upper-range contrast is 3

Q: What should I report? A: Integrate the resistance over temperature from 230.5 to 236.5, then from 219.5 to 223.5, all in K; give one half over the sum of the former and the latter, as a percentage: 0.24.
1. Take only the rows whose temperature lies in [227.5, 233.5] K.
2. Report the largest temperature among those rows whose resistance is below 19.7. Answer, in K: 228.0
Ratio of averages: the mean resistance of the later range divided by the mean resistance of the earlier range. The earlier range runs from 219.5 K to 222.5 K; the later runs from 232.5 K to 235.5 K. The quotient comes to 1.05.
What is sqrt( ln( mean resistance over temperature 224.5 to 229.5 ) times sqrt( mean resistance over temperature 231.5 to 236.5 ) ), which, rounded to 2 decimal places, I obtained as 3.66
